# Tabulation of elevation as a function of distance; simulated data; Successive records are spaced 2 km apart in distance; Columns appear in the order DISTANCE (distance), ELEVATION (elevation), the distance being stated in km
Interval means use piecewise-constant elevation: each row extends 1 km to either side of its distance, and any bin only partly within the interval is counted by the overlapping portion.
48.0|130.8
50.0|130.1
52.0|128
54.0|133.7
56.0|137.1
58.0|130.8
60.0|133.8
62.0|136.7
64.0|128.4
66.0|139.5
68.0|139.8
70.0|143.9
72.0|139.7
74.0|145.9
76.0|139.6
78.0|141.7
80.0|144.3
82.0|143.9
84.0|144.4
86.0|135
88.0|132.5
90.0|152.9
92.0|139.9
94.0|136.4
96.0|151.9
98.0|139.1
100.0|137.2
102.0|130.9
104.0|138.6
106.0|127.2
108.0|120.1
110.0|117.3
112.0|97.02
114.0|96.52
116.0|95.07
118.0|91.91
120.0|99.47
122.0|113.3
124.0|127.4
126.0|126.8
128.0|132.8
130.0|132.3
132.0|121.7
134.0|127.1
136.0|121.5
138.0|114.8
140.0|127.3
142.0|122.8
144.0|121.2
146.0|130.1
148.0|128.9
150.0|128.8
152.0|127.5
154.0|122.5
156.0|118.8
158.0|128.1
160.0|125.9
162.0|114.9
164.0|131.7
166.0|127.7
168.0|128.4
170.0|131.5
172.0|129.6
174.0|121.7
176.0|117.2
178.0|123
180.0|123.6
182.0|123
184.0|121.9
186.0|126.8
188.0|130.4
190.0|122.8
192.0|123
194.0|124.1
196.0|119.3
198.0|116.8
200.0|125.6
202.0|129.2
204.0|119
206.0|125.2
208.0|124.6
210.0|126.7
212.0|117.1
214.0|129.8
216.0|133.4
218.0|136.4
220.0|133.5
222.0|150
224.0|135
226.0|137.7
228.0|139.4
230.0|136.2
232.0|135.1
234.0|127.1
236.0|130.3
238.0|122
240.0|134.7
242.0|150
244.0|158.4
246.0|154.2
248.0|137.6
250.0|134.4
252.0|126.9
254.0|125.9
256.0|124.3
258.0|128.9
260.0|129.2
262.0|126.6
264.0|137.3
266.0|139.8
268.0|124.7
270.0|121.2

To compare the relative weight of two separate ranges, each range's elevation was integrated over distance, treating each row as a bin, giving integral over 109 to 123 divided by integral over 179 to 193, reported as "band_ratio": 0.82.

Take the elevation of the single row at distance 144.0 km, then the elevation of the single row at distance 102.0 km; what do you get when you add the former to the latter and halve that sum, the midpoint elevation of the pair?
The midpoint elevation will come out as 126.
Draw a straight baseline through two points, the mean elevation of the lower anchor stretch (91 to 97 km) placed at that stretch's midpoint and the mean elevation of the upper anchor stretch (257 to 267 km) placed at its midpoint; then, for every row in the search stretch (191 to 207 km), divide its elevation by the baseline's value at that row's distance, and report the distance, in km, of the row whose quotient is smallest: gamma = 198.0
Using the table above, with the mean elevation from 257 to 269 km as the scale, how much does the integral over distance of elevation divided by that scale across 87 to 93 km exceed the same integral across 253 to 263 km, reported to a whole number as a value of -3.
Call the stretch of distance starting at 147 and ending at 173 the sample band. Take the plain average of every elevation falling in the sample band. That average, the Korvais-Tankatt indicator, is 126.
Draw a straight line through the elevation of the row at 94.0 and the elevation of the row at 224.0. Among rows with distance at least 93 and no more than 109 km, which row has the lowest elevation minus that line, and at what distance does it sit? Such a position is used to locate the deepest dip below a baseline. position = 108.0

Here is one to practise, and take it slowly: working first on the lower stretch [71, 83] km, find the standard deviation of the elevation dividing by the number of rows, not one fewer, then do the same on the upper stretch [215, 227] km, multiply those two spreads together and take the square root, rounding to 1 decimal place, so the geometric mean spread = 3.7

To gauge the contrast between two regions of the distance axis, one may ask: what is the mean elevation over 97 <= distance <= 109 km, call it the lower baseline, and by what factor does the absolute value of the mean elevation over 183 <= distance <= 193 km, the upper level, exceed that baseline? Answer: 0.95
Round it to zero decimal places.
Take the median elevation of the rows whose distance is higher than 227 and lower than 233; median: 136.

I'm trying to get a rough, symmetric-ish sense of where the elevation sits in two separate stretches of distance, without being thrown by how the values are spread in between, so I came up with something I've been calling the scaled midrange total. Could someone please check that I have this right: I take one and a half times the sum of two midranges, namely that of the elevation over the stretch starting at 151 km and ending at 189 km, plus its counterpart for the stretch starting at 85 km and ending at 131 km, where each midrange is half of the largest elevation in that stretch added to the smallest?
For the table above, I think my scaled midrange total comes 369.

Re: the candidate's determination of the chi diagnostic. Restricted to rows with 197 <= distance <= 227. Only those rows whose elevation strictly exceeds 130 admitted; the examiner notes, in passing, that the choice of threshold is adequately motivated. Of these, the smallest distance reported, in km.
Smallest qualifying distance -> 216.0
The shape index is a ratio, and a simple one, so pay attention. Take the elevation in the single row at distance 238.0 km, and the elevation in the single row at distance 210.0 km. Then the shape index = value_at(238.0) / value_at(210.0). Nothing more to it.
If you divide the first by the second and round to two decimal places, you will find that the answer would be 0.96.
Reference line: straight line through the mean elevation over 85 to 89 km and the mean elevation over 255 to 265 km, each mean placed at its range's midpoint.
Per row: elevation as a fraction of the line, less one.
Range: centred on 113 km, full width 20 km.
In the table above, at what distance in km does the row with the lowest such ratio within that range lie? 118.0 km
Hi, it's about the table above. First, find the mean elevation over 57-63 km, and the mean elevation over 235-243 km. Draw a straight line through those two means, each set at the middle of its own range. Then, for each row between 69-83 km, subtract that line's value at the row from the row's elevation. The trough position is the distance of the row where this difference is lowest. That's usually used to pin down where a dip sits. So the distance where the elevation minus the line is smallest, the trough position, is 76.0 km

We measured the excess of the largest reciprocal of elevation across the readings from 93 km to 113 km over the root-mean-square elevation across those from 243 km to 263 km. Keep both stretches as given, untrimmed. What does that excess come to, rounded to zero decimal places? -135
